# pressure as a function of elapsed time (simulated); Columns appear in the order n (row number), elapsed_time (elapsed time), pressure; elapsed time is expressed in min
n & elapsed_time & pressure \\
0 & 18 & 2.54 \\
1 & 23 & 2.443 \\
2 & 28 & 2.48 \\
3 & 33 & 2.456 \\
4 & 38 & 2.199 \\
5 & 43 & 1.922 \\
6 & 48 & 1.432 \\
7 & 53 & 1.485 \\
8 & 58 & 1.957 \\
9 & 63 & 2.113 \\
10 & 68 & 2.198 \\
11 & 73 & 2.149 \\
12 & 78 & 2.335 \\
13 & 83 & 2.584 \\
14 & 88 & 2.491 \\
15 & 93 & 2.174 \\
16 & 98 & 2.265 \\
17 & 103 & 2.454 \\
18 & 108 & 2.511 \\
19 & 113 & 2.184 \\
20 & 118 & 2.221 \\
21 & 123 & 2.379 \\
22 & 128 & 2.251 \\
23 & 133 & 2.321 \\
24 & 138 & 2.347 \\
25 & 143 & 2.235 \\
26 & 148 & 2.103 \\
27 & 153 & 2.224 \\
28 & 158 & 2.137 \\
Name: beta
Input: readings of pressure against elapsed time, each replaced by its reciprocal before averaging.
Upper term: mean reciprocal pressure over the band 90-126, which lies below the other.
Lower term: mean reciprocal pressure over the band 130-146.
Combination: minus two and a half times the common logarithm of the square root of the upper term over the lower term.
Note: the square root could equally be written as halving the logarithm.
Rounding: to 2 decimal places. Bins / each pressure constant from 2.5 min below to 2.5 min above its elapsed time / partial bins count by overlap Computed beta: 0.00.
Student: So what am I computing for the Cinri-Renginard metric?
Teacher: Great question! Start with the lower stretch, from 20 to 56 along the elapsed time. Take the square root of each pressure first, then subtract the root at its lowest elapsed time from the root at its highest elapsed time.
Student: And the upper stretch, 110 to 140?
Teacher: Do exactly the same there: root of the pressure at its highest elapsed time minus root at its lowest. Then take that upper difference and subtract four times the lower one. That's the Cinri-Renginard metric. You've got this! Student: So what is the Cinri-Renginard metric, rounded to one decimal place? 1.4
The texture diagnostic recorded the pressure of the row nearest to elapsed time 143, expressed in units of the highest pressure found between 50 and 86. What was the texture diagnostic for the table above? 0.86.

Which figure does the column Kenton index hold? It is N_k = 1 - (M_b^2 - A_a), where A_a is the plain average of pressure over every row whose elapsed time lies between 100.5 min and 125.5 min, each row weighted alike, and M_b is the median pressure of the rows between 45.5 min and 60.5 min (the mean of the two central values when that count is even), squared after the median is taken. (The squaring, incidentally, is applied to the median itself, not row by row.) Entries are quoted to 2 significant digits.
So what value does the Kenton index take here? 1.1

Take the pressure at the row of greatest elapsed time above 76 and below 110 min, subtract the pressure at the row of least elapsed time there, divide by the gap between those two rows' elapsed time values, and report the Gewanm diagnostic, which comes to 0.01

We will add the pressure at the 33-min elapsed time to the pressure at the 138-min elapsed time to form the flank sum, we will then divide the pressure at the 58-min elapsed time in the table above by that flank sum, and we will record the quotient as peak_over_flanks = 0.41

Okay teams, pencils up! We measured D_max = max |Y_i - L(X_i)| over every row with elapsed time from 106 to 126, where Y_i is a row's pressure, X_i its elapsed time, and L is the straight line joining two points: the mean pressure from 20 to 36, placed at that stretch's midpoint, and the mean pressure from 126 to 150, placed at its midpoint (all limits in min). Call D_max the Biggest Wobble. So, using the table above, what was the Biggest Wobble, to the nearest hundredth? 0.20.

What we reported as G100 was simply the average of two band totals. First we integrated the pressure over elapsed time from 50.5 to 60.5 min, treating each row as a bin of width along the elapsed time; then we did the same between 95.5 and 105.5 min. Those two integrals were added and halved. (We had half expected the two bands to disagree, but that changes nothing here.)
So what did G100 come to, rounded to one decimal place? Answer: 20.4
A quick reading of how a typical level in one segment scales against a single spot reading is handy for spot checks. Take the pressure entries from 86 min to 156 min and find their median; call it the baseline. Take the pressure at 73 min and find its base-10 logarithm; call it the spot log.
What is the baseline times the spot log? 0.75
